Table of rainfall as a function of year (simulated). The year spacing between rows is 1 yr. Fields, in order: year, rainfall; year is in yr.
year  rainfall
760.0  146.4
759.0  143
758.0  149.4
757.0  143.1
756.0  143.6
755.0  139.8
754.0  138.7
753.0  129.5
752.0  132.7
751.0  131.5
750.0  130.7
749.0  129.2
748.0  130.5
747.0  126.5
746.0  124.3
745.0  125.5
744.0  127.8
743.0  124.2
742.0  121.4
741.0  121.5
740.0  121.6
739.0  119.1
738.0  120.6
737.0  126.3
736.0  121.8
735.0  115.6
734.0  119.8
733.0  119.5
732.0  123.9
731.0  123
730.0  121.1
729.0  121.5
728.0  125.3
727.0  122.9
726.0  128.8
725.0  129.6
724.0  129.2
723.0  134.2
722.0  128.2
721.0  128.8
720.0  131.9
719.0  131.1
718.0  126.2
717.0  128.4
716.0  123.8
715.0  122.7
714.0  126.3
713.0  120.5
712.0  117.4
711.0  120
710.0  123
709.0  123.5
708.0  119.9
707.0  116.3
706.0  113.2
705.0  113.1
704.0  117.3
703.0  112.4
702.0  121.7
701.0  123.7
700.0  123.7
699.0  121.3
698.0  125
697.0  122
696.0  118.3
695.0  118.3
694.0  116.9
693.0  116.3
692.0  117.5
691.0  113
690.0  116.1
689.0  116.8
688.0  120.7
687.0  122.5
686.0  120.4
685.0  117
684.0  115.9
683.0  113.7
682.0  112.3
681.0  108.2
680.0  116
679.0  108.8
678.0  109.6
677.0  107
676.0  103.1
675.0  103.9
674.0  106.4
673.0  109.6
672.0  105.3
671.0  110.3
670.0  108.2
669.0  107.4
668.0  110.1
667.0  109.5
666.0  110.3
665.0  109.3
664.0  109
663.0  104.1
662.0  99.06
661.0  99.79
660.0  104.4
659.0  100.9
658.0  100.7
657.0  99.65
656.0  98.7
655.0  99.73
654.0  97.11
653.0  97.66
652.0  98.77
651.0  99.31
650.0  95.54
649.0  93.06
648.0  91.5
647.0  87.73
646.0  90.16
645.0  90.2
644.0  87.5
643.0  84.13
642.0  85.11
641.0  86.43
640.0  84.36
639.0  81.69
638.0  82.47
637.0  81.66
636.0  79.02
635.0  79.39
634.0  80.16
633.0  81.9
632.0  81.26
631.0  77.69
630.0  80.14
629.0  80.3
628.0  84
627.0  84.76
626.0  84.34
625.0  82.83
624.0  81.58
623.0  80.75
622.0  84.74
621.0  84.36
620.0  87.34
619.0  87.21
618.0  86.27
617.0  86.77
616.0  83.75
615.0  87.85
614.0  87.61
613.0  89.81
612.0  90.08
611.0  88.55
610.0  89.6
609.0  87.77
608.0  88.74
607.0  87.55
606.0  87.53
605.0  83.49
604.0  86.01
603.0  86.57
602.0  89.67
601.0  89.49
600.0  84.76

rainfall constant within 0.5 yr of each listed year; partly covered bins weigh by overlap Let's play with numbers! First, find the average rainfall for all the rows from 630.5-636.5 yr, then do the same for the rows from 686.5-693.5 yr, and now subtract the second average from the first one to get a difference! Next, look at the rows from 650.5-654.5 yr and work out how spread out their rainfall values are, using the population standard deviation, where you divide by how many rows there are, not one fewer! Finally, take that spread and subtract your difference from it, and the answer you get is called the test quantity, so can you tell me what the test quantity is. 39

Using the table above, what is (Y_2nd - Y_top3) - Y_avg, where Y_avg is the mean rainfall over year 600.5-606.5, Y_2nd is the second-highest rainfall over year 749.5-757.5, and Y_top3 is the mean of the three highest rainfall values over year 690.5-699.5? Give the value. -67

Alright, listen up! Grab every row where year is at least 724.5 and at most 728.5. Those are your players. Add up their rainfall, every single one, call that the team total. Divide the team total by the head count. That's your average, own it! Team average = 127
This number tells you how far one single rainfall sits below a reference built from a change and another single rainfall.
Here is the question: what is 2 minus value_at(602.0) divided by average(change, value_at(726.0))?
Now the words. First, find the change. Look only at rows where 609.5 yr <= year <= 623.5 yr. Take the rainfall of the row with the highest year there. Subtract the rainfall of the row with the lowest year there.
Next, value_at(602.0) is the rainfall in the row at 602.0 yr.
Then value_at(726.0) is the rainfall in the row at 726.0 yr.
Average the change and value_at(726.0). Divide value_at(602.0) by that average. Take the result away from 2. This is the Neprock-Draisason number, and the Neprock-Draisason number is 0.50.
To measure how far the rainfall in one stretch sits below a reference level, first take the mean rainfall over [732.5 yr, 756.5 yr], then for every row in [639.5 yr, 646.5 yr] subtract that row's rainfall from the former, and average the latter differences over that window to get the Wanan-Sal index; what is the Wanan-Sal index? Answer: 40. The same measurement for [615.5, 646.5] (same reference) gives 43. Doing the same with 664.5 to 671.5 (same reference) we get 17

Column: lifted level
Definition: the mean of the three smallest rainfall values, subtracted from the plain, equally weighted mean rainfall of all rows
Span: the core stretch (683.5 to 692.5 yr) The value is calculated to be 2.8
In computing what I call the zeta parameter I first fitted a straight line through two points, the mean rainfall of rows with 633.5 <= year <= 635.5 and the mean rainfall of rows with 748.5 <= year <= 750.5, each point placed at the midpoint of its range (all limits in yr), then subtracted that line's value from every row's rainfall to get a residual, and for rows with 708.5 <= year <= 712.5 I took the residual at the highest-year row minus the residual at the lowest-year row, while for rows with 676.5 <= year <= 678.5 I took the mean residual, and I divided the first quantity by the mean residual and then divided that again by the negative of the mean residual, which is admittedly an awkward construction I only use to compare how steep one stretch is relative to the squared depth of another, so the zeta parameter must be 0.08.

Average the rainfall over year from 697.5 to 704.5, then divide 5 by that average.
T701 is 0.041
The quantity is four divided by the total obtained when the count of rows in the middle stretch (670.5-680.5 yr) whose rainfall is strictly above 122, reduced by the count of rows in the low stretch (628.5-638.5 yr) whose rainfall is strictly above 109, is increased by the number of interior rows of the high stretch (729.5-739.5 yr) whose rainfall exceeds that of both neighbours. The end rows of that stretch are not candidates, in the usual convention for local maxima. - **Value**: 1.3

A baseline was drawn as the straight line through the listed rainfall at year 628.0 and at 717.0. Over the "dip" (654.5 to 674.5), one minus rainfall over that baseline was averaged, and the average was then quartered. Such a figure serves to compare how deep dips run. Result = -0.0071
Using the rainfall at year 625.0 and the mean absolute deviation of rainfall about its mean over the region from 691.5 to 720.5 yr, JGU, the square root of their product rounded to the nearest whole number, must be 18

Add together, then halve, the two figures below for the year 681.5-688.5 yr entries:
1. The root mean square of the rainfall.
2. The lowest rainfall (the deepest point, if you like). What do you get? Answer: 115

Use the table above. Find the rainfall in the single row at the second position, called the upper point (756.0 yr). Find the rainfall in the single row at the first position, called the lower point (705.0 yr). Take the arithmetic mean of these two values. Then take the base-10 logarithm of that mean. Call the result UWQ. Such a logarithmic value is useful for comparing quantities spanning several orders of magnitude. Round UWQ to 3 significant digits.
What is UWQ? 2.11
